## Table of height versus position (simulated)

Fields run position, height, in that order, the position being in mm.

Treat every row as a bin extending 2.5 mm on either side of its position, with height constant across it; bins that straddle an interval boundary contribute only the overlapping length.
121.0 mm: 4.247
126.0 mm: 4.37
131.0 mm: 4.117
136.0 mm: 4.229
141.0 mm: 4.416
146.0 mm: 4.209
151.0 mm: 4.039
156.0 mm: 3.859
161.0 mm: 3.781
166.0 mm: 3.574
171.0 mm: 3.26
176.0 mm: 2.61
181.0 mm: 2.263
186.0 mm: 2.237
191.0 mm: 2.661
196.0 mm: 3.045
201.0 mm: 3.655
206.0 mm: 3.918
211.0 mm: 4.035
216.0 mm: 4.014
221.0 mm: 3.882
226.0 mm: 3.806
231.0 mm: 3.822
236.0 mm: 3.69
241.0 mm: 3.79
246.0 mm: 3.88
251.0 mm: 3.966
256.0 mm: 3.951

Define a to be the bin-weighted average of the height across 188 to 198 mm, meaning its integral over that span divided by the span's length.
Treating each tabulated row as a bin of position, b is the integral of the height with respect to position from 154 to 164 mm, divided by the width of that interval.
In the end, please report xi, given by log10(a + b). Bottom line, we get 0.821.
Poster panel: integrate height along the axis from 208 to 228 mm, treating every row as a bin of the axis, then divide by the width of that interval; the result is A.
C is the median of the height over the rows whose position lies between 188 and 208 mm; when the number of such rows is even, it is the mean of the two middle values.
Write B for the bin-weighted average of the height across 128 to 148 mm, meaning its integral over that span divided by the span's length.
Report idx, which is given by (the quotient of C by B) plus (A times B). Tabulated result 17.5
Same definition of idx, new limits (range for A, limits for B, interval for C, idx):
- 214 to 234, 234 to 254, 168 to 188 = 15.5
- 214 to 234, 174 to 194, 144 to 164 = 11.1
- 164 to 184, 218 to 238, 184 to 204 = 11.8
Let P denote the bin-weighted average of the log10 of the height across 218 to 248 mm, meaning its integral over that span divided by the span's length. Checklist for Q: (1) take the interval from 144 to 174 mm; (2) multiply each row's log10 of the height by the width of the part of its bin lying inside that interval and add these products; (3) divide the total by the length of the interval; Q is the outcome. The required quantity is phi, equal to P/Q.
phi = 1.0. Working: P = 0.58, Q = 0.57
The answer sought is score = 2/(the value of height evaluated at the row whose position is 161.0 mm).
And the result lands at 0.529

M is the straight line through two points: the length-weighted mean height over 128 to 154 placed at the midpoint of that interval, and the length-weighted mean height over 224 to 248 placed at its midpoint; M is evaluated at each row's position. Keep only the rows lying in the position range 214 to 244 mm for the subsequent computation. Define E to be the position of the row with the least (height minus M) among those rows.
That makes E 236.0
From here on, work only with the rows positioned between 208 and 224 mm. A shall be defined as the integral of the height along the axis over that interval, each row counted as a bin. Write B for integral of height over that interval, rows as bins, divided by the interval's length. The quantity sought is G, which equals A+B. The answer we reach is 67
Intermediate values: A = 64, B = 3.97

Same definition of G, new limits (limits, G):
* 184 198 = 40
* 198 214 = 65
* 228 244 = 64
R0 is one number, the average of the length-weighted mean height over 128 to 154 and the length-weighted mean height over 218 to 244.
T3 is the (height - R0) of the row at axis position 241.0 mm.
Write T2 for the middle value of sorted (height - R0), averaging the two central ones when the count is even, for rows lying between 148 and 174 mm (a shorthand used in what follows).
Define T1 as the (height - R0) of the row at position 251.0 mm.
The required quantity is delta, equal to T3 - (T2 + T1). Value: 0.0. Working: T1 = -0.04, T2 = -0.22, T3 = -0.2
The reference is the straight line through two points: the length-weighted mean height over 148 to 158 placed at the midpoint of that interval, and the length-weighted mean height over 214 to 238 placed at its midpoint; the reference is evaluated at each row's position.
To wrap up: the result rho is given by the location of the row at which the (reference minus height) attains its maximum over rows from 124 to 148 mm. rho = 131.0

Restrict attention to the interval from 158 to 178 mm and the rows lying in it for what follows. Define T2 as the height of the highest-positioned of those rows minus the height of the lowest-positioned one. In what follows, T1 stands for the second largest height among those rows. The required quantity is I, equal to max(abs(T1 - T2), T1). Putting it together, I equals 4.7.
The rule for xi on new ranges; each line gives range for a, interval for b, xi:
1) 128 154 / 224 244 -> 0.902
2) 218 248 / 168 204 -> 0.823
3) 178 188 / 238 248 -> 0.785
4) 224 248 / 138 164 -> 0.895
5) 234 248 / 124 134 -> 0.904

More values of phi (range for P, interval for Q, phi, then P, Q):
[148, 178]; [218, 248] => 0.9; 0.55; 0.58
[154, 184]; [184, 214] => 1.0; 0.50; 0.51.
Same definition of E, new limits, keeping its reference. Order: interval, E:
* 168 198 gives 186.0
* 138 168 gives 166.0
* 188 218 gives 191.0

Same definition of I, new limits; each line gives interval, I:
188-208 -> 3.7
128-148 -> 4.2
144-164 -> 4.5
